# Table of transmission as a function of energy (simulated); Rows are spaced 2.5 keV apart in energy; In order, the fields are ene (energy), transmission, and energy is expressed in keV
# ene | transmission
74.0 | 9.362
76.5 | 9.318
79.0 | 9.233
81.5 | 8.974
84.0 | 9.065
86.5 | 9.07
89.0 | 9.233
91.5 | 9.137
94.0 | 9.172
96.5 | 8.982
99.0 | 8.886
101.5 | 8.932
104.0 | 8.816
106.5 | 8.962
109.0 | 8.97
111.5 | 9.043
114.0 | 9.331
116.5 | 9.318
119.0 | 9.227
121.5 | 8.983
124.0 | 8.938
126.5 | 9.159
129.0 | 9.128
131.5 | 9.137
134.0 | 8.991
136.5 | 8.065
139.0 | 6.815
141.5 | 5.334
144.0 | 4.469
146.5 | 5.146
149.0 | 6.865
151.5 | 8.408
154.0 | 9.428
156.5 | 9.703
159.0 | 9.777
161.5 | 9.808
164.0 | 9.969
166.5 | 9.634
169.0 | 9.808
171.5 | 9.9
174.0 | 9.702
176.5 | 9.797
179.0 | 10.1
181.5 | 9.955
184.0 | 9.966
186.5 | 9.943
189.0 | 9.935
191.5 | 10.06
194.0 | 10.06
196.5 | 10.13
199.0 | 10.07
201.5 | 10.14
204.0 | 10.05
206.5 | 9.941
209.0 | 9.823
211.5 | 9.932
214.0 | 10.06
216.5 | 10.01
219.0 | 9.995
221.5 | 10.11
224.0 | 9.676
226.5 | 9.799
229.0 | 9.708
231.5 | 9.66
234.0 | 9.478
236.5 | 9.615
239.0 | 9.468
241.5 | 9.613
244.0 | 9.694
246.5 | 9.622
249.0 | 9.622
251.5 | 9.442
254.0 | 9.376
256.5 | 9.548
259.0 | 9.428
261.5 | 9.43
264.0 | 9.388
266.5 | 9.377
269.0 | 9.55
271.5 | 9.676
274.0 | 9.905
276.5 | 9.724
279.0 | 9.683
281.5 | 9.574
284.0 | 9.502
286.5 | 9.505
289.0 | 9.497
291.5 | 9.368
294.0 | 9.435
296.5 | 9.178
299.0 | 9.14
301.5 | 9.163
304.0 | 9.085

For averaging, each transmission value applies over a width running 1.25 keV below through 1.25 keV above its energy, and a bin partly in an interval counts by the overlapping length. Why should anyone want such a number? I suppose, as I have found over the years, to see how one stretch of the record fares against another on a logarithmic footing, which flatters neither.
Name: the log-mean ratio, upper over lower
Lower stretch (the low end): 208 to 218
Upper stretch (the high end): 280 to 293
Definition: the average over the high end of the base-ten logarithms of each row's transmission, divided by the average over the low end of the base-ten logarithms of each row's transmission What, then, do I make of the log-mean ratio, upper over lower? 0.98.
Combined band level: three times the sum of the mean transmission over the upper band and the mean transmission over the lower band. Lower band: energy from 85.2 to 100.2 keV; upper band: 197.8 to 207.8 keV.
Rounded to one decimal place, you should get 57.4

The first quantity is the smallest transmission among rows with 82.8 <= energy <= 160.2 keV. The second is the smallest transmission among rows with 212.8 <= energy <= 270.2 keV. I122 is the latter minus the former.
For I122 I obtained 4.9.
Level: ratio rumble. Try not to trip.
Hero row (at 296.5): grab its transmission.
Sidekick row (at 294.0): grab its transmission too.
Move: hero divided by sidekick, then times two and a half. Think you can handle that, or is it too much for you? 2.43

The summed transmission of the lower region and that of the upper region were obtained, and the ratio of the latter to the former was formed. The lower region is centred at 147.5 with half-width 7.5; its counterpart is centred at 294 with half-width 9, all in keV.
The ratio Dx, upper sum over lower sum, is 1.65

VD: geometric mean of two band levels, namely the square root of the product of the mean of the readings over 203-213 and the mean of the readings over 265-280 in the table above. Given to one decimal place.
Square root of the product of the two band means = 9.8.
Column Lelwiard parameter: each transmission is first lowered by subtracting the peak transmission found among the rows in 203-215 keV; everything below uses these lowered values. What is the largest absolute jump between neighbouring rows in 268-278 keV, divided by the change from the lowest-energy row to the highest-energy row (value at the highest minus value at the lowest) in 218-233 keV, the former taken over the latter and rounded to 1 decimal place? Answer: -0.7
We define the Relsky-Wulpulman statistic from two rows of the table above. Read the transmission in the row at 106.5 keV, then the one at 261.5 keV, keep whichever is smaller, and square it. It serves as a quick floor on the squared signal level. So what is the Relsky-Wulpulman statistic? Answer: 80.3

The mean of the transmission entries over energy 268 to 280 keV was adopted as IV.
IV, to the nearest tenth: 9.7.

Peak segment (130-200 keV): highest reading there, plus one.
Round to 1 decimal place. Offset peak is 11.1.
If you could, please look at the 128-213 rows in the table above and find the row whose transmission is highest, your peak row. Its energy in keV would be 201.5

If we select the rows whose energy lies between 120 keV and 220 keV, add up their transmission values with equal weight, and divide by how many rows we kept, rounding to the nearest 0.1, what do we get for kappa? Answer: 9.2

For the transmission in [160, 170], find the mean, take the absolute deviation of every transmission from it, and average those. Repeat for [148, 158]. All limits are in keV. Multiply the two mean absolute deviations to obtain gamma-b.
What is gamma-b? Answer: 0.082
